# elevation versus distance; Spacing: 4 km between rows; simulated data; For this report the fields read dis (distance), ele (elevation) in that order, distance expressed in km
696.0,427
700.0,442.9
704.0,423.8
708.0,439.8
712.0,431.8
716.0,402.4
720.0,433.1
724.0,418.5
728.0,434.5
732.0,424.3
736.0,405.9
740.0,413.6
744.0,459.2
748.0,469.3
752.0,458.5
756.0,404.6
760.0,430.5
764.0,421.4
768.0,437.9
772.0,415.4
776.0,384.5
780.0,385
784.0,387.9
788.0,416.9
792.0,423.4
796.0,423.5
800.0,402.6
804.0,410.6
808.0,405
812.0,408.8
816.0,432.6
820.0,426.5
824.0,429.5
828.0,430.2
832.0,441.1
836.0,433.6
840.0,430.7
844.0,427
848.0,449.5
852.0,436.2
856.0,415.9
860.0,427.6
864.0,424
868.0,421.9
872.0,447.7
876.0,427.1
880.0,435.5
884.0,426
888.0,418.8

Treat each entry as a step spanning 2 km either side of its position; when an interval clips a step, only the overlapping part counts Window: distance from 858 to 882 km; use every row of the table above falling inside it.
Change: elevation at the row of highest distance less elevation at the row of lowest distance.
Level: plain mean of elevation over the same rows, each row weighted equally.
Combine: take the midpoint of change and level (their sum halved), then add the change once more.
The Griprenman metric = 227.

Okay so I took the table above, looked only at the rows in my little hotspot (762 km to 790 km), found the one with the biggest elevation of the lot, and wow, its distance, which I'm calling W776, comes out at 768.0 km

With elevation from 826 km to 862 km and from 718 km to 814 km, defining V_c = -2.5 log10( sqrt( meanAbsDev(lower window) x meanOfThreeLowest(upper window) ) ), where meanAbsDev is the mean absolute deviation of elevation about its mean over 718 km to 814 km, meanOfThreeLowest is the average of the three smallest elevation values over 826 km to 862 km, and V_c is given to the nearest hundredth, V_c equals -4.81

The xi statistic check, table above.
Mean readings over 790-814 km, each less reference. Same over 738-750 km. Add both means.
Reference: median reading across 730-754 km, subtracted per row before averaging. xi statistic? -23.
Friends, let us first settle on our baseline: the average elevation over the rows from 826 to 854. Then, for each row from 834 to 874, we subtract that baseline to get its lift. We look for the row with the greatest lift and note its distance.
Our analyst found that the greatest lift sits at 848.0 km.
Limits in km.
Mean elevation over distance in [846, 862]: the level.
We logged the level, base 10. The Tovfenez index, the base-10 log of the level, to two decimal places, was 2.64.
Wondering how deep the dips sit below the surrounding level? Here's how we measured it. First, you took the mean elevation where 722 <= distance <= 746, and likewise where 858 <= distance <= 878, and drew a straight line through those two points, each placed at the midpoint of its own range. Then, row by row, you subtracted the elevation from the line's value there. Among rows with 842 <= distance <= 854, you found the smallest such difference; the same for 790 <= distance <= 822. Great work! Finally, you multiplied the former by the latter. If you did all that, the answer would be 89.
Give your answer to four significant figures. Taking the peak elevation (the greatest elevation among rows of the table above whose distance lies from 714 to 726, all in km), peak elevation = 433.1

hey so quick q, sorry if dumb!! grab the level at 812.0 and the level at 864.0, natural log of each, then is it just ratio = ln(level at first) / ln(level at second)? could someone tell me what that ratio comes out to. 0.99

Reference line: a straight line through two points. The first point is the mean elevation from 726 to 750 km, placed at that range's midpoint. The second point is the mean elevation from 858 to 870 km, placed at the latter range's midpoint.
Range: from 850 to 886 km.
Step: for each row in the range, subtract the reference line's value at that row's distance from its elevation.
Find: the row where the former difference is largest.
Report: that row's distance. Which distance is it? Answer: 872.0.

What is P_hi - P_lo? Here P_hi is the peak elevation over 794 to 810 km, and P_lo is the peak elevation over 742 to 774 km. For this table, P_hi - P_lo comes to -46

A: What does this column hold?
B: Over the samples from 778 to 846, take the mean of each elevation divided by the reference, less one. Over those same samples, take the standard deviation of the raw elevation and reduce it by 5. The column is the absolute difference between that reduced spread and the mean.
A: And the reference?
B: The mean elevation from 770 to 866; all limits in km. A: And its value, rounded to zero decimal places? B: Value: 11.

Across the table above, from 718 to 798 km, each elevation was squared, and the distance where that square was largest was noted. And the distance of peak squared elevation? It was 748.0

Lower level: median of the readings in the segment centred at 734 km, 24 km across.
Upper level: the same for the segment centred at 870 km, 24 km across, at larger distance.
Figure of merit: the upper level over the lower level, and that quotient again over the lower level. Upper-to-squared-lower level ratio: 0.0024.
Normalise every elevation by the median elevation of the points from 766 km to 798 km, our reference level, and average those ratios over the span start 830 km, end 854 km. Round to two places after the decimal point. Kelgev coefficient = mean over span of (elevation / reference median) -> 1.05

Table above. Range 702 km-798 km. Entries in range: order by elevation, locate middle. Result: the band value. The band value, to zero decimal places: 423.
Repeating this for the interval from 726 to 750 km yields 429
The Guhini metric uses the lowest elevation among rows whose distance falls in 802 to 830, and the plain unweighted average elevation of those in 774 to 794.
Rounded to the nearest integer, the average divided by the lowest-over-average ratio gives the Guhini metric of 394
